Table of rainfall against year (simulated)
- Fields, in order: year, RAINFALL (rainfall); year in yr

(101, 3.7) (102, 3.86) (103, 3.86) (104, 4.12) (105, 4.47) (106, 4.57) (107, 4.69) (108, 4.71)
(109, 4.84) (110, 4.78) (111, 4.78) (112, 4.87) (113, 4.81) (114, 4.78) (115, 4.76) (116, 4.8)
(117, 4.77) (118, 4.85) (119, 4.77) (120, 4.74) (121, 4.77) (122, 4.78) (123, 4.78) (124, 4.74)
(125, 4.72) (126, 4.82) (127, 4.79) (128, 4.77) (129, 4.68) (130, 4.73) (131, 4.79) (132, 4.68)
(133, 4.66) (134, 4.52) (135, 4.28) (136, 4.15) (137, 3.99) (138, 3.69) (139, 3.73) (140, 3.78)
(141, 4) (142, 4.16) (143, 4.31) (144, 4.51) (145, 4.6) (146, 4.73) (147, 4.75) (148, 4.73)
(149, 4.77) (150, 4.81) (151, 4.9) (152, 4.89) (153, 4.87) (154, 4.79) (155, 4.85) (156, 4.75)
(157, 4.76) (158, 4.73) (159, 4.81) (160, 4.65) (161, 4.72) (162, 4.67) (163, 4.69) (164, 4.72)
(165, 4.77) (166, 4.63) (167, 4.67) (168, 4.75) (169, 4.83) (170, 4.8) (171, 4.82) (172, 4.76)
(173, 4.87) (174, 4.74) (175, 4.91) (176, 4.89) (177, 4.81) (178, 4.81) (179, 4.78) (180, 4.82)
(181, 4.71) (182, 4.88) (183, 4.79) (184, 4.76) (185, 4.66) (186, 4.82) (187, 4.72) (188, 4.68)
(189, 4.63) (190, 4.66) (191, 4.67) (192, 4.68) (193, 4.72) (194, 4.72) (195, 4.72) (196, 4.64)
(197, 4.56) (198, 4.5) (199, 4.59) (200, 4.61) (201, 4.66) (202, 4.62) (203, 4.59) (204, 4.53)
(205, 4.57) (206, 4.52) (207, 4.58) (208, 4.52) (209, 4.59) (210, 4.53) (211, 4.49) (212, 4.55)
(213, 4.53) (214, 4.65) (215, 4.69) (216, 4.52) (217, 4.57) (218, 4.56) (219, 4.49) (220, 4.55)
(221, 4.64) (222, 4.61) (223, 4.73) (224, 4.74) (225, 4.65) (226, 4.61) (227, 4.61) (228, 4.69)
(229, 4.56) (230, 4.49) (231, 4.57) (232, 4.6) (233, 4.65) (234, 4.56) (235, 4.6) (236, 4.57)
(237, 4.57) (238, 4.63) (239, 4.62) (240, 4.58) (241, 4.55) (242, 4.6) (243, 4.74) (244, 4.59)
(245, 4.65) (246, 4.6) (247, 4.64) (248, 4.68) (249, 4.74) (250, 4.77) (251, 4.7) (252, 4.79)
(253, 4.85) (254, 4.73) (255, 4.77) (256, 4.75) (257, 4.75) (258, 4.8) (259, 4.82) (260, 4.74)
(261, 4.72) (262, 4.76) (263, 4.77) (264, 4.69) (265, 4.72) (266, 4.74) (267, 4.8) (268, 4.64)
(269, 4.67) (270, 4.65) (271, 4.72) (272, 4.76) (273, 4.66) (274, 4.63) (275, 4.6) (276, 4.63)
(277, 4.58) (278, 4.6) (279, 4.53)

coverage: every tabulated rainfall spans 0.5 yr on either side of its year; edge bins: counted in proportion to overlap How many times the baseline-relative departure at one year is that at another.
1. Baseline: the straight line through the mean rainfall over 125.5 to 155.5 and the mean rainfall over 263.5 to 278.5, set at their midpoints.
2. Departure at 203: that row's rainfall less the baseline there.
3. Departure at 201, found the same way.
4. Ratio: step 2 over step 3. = -0.1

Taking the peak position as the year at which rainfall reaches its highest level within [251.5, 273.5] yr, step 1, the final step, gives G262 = 253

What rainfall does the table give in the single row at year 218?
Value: 4.56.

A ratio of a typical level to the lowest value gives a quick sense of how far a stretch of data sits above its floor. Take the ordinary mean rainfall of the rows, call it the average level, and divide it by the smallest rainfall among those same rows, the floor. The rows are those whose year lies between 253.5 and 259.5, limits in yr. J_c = 1.01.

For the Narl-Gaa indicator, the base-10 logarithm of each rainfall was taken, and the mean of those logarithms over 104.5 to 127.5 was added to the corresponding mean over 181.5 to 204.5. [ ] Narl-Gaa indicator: 1.35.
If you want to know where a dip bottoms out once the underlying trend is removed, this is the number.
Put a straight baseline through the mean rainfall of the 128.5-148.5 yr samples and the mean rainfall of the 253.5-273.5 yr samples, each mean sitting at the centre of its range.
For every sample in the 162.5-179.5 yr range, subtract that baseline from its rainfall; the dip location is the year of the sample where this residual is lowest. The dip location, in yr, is 166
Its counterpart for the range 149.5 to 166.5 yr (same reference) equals 166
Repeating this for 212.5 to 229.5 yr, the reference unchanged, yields 219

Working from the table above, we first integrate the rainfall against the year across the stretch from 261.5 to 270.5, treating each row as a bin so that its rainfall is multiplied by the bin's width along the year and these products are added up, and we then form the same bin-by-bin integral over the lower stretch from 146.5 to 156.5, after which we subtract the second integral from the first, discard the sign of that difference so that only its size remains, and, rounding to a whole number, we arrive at 6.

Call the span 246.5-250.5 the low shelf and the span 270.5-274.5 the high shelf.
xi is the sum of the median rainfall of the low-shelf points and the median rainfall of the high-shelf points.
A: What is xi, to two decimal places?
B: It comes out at 9.40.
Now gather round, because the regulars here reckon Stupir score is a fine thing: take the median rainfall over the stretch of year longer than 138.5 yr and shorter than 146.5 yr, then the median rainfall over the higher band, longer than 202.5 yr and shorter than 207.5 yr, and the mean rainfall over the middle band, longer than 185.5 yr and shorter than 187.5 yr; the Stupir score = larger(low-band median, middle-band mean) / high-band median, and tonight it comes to 1.04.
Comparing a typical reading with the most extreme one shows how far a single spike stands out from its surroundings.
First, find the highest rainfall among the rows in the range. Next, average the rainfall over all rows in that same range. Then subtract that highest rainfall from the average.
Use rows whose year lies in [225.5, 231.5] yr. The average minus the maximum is -0.102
